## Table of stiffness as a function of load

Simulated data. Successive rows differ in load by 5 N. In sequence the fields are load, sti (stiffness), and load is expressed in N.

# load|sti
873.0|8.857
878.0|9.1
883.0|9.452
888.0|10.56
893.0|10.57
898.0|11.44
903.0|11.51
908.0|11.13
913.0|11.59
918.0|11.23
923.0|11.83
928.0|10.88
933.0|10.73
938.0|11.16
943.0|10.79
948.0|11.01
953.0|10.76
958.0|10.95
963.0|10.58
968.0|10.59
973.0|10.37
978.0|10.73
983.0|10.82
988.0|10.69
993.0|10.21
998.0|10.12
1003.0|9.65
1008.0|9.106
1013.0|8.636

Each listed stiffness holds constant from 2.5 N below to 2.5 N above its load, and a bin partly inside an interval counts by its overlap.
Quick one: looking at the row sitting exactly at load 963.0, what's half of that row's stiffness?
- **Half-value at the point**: 5.29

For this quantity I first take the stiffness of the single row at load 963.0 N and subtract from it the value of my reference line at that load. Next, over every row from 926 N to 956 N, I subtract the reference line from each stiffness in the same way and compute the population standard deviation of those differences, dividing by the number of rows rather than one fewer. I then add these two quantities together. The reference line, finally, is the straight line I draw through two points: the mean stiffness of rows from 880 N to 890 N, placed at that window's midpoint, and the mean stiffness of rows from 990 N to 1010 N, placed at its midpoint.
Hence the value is 0.88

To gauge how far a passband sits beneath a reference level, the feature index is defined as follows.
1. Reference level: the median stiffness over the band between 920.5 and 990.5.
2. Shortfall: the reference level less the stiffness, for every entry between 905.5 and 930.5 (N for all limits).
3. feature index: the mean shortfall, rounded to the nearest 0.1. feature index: -0.6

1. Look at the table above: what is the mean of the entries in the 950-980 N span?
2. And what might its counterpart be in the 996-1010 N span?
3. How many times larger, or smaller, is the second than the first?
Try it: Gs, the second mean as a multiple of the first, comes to 0.90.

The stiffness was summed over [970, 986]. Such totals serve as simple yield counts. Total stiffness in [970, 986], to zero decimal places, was 32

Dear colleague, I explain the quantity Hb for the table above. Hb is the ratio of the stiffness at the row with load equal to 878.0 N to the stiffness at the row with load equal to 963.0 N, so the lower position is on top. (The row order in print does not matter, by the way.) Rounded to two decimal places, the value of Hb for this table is 0.86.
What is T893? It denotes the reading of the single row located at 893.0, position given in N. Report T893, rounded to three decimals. 10.570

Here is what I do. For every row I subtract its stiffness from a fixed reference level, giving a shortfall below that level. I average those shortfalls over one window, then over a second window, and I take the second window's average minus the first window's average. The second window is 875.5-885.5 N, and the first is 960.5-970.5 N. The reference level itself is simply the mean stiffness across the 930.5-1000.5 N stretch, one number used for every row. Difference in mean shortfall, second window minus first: 1.3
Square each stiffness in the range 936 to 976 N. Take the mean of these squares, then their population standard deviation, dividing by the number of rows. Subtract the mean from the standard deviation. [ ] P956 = -111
